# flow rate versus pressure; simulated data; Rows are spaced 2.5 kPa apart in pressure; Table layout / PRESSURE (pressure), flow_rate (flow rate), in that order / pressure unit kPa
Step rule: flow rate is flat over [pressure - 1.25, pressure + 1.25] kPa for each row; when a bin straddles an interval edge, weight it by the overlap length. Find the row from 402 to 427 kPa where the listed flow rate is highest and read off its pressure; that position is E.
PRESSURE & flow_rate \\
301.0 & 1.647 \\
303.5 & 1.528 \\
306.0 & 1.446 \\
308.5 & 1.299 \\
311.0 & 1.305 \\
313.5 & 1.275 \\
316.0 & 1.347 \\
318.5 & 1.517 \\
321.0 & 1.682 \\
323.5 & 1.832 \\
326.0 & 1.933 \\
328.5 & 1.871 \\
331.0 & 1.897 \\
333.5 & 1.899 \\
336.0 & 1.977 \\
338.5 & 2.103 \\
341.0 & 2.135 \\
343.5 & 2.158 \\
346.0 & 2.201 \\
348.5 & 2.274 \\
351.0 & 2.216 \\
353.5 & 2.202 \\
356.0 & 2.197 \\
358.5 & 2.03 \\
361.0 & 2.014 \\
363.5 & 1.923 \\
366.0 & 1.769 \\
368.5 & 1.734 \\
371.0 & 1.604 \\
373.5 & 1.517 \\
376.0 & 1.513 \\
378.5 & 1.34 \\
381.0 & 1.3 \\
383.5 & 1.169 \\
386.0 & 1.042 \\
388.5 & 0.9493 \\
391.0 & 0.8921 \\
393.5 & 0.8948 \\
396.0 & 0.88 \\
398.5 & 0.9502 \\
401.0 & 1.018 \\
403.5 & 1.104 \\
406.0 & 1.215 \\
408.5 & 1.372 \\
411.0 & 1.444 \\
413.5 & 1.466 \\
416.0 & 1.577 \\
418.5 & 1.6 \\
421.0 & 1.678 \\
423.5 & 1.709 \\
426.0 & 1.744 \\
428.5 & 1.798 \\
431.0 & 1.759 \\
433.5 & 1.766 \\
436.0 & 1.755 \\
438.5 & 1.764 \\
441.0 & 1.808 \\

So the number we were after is 426.0 kPa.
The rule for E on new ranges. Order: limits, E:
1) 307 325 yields 323.5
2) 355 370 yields 356.0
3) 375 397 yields 376.0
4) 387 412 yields 411.0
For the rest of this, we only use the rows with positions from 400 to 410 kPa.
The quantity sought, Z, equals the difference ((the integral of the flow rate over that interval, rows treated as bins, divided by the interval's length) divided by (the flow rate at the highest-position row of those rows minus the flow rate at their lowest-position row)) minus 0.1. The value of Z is 3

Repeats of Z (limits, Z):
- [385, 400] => -10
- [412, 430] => 5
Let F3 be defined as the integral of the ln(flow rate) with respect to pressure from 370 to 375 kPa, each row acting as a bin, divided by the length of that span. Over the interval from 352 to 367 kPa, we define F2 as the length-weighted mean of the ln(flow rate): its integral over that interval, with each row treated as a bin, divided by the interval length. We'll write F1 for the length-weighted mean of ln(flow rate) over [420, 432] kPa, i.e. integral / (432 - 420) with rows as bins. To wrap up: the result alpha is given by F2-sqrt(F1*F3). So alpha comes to 0.21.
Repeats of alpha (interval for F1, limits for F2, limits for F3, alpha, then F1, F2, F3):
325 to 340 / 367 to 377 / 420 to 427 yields -0.13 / 0.67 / 0.5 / 0.537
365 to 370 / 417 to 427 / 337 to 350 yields -0.14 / 0.56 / 0.5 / 0.775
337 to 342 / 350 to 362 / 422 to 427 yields 0.12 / 0.75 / 0.8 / 0.544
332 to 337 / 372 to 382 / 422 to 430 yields -0.26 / 0.66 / 0.4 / 0.558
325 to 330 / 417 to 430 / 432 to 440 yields -0.07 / 0.64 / 0.5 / 0.567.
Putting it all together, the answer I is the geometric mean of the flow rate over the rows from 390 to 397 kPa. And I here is 0.9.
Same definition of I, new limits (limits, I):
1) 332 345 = 2.1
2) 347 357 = 2.2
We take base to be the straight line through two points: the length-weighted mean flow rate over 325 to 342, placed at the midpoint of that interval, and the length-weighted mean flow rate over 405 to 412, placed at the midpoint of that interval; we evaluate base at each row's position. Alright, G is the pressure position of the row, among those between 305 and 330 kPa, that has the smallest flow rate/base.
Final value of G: 308.5 kPa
